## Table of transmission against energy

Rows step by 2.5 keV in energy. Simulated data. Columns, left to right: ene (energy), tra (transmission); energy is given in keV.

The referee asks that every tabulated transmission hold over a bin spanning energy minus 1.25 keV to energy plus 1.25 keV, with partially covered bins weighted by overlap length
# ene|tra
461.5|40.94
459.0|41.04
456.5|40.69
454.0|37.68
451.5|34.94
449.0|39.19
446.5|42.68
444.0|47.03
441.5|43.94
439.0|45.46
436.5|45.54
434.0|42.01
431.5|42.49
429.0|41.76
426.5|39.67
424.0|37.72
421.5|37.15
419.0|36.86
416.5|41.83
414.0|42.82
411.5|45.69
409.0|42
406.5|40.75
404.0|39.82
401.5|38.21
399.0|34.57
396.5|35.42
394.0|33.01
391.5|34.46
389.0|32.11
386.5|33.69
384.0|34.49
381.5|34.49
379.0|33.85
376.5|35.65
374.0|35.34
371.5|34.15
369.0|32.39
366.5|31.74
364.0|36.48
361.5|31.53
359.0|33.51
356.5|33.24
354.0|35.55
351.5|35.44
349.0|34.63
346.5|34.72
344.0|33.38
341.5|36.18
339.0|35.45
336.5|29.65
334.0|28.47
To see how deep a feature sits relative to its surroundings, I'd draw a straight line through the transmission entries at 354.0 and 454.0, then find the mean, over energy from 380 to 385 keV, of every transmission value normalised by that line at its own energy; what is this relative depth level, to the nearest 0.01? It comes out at 0.95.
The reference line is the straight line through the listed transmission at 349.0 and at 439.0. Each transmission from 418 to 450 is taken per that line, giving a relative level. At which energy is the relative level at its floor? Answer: 449.0 keV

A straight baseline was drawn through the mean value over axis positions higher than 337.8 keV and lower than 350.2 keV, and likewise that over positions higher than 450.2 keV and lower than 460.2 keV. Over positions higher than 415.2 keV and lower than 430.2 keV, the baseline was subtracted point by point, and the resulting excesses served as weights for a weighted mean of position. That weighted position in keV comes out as 423.5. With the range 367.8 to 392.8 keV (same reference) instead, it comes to 381.5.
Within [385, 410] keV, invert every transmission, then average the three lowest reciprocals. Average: 0.024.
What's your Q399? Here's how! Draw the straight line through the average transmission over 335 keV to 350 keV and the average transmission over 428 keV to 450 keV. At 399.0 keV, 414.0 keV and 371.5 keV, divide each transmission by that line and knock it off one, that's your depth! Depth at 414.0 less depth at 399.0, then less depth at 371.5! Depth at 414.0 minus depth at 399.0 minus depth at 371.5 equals -0.24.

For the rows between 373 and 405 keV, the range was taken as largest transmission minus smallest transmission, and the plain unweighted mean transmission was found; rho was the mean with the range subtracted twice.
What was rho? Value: 20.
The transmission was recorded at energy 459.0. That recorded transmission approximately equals 41.04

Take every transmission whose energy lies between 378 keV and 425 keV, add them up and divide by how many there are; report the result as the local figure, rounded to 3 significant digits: 37.3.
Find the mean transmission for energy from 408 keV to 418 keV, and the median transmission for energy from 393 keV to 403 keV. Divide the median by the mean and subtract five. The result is -4.19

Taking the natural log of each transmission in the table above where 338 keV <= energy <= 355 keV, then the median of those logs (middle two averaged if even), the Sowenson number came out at 3.57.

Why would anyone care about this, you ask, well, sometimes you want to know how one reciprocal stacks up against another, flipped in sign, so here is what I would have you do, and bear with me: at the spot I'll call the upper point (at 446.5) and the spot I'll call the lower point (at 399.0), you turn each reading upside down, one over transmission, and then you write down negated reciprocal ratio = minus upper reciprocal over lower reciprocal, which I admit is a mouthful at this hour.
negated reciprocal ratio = -0.81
